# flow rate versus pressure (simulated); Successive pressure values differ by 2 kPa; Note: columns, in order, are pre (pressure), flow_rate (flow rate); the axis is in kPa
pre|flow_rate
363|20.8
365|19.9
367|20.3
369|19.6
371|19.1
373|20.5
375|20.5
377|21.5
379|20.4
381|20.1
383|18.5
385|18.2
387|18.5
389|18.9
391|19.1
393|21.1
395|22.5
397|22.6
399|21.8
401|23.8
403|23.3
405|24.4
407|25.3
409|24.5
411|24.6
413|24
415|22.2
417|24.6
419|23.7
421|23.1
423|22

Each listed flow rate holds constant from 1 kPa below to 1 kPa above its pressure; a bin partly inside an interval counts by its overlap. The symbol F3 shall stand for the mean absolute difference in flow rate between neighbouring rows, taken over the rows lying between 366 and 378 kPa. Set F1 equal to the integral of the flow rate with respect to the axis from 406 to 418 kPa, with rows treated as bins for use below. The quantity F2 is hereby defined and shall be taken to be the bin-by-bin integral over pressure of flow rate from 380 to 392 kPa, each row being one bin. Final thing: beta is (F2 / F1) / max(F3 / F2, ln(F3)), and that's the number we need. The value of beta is 246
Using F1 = 290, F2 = 227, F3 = 0.72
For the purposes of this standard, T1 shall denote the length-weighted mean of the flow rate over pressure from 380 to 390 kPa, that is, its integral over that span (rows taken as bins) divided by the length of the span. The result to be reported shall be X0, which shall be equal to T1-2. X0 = 16.8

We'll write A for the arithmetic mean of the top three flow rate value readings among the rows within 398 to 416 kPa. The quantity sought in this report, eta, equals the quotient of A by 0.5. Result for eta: 49.6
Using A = 24.8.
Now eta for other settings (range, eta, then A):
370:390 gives 41.7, 20.8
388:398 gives 44.1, 22.1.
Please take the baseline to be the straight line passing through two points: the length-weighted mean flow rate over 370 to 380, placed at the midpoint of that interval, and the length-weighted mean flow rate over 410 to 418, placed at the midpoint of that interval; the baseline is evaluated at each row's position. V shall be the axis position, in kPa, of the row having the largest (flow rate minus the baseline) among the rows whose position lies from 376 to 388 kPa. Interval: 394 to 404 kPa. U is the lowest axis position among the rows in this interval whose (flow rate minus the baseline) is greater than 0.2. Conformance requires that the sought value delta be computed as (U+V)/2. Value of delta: 386 kPa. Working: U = 395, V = 377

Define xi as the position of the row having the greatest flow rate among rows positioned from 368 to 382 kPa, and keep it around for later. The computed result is 377 kPa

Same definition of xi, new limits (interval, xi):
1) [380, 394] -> 393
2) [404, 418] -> 407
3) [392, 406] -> 405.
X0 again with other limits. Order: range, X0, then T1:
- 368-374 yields 17.7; 19.7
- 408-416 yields 21.8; 23.8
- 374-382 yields 18.6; 20.6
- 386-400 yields 18.6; 20.6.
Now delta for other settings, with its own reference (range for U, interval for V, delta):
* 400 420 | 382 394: 397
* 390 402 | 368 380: 386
